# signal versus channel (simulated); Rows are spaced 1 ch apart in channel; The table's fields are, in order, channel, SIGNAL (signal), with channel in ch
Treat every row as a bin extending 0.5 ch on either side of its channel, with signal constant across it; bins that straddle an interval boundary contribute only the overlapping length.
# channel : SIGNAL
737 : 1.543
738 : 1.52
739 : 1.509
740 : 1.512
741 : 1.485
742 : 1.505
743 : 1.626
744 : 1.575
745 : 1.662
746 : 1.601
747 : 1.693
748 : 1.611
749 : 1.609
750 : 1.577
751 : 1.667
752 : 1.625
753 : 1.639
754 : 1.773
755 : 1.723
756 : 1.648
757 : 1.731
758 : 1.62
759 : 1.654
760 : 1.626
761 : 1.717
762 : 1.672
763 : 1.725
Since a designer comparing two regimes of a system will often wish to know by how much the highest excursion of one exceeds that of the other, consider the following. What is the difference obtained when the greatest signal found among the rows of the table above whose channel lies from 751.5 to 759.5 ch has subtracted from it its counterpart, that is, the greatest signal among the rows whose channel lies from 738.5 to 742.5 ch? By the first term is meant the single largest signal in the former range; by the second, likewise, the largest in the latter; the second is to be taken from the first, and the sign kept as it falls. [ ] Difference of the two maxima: 0.26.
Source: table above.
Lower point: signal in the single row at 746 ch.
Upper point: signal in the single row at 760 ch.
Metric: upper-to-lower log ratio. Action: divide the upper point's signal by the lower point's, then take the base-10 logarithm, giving 0.01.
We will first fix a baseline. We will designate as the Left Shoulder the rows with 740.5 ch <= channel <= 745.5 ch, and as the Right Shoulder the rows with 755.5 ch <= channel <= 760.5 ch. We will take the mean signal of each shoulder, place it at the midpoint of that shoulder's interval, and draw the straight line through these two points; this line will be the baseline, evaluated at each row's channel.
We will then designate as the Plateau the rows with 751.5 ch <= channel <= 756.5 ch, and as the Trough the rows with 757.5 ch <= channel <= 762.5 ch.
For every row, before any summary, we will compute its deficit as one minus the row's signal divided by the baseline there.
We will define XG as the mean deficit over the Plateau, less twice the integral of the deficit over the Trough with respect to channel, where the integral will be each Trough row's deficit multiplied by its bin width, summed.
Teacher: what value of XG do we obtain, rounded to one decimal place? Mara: -0.1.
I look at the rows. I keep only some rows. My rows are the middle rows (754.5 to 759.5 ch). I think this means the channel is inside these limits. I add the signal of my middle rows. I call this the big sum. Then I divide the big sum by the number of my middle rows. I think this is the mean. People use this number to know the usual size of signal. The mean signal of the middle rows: 1.68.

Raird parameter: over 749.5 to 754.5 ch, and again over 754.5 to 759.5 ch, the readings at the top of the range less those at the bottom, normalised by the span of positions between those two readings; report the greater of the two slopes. 0.049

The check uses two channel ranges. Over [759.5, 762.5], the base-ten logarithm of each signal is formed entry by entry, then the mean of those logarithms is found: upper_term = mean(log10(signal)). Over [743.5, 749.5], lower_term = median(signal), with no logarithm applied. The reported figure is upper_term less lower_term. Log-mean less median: -1.39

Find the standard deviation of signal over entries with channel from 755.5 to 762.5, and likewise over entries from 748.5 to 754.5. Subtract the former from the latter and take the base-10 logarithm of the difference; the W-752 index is -1.6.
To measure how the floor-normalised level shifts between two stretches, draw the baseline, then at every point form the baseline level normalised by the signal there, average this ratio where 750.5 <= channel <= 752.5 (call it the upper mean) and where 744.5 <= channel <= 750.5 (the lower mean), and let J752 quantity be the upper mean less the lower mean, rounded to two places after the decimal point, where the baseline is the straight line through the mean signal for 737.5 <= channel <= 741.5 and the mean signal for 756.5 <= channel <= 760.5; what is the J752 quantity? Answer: 0.01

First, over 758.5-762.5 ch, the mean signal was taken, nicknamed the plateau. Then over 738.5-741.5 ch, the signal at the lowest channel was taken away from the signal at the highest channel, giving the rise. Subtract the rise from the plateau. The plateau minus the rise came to 1.69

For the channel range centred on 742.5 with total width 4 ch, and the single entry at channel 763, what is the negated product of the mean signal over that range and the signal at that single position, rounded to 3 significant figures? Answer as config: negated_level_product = -2.67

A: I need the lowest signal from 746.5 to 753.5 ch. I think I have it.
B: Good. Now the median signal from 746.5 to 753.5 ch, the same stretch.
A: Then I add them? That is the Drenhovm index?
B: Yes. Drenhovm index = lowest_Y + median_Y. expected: 3.20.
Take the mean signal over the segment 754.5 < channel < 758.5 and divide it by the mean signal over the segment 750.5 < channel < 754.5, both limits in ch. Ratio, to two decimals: 1.00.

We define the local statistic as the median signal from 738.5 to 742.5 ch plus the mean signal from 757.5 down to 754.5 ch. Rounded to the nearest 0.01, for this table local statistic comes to 3.21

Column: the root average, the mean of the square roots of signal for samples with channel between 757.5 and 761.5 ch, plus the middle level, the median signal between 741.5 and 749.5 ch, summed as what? 2.90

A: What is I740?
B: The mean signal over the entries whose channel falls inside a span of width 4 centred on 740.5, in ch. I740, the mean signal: 1.50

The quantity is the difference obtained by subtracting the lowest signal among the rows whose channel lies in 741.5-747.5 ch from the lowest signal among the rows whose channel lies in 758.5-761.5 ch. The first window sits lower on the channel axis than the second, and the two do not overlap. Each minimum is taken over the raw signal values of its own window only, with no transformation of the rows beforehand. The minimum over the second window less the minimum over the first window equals 0.12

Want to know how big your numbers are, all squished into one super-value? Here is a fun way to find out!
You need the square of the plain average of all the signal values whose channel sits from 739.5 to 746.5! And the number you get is 2.45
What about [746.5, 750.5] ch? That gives 2.63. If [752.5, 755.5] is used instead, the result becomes 2.93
